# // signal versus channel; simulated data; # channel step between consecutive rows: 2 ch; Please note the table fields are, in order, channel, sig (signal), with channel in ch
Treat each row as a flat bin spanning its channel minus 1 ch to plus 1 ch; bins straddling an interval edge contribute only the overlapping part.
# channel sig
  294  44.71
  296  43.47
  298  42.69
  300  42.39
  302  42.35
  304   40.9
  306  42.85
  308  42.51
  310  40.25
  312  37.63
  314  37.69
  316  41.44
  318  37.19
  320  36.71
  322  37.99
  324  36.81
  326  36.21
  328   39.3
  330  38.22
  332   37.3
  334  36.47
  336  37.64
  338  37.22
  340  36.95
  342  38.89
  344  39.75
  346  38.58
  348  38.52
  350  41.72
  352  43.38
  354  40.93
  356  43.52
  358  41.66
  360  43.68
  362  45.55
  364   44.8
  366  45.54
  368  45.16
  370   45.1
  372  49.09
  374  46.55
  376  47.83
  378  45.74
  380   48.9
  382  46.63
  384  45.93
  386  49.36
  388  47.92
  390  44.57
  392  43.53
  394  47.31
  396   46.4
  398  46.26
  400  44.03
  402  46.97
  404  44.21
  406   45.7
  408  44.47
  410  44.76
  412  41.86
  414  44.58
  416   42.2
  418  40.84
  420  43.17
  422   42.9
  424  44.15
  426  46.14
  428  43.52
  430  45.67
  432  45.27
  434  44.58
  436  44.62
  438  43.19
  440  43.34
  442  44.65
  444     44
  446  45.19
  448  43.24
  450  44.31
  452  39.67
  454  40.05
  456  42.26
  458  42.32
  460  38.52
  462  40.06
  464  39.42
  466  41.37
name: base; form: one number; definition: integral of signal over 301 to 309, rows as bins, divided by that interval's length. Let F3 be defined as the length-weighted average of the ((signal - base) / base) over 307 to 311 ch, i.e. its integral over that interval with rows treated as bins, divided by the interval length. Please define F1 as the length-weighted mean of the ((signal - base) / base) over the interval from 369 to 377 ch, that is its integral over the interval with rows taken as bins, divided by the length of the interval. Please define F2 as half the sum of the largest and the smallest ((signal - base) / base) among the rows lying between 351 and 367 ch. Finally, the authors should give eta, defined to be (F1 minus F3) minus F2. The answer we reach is 0.11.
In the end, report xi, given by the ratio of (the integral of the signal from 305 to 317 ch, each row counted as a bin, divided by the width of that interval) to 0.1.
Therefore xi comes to 404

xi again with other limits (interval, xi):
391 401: 455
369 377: 471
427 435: 448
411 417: 429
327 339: 377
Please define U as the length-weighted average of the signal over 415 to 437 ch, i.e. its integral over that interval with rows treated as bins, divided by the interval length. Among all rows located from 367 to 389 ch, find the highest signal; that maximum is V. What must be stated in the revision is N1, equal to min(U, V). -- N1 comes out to 43.9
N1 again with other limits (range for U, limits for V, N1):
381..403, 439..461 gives 45.2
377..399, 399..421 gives 46.6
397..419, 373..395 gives 44.2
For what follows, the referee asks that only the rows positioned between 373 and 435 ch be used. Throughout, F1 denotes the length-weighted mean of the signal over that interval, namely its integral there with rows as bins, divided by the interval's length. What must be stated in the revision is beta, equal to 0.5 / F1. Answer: 0.0111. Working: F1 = 45.2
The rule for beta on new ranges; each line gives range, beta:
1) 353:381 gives 0.0110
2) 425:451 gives 0.0113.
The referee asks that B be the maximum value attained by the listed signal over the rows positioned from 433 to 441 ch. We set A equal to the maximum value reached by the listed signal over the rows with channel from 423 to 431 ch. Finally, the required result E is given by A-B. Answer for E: 1.5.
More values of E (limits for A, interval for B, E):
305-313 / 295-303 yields -0.6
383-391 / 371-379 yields 0.3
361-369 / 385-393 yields -3.8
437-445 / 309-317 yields 3.2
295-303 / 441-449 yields -1.7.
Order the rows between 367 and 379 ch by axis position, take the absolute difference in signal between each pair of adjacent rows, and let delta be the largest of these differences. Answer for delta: 4.0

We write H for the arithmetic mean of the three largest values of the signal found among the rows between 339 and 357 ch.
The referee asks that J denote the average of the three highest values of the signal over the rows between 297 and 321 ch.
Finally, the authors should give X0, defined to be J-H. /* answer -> -0.2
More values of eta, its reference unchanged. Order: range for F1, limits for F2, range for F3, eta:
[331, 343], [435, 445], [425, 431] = -0.22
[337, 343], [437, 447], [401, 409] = -0.23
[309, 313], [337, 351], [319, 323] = 0.10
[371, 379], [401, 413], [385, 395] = -0.04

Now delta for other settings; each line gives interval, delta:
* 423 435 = 2.6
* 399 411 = 2.9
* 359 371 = 1.9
